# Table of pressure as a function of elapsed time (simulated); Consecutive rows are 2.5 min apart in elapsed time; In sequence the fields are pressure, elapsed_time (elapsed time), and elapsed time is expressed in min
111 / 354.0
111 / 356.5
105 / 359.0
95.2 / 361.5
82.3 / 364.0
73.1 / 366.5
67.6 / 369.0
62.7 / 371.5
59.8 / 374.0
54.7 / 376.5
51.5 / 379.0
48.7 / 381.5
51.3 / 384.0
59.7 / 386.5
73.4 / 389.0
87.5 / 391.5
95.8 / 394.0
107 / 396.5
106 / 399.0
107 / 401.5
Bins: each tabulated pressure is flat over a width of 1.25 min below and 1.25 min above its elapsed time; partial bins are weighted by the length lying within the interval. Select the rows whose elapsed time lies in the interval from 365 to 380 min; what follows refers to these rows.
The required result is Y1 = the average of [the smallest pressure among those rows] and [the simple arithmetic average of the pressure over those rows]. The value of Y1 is 57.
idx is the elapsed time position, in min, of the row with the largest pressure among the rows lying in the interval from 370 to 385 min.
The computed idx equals 371.5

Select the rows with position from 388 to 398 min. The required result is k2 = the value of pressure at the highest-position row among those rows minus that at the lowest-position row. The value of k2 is 34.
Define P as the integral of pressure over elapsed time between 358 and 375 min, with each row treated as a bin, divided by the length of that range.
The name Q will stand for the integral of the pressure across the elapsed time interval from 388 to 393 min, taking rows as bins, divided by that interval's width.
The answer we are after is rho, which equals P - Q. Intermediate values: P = 78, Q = 82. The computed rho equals -4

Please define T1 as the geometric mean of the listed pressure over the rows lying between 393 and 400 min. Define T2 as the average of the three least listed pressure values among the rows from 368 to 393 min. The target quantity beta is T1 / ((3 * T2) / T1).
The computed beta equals 70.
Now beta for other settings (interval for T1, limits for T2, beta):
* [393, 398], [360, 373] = 50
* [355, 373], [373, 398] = 46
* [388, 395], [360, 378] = 41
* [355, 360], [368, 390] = 77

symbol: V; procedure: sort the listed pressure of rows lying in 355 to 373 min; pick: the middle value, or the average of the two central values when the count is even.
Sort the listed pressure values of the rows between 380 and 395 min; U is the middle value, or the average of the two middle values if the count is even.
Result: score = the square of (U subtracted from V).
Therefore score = 248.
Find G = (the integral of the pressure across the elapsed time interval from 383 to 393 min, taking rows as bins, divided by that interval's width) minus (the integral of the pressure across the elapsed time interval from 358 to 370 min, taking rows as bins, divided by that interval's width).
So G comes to -15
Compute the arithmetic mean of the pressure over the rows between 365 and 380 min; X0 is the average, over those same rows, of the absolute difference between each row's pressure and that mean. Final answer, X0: 6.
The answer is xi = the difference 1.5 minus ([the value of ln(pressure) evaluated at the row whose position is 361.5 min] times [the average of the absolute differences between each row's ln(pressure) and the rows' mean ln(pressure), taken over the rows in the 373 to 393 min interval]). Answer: 0.83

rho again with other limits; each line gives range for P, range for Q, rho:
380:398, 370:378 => 16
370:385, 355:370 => -35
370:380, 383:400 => -26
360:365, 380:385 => 40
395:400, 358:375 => 28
